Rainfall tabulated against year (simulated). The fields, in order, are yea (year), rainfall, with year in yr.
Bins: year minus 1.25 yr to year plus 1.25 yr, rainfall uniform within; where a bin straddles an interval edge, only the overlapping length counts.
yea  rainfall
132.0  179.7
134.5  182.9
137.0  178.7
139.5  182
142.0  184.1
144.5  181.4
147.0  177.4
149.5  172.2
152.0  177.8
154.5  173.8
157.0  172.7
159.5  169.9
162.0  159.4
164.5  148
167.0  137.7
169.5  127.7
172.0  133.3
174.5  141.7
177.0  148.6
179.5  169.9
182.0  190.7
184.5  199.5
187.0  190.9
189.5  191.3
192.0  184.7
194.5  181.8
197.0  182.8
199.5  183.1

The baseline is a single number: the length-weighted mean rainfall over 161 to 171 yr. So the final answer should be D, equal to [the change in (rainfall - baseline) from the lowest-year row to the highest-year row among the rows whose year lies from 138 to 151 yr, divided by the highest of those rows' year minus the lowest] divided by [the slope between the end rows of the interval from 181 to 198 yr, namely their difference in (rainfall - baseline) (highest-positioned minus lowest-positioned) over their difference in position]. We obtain 1.9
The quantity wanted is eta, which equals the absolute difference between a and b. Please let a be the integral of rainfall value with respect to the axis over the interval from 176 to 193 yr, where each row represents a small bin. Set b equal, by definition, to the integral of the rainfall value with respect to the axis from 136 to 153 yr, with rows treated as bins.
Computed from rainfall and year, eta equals 61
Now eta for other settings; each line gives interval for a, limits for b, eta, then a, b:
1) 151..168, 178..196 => 585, 2769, 3355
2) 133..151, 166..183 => 694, 3236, 2542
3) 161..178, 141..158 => 595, 2414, 3009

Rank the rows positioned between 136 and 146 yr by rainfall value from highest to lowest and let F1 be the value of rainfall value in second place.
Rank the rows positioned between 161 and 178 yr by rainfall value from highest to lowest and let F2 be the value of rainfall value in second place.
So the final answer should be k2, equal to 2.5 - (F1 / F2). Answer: 1.28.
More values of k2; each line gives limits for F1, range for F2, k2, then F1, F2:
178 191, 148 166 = 1.40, 191.3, 173.8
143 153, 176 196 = 1.57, 177.8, 191.3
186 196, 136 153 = 1.45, 190.9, 182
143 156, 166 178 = 1.25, 177.8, 141.7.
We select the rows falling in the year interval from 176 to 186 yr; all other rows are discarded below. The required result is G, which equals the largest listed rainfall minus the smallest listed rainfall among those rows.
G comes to 51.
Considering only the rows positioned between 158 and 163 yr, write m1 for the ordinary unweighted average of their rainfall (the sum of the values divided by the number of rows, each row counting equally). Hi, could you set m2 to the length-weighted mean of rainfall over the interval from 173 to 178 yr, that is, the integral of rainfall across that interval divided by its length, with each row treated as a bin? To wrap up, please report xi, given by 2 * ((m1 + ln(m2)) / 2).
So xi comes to 170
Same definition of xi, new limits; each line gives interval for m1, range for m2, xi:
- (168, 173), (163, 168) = 135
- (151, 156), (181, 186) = 181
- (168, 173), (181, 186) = 136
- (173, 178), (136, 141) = 150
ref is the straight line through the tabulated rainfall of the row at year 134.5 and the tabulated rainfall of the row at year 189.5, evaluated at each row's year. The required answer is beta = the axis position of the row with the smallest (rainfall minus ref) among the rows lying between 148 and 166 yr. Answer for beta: 164.5 yr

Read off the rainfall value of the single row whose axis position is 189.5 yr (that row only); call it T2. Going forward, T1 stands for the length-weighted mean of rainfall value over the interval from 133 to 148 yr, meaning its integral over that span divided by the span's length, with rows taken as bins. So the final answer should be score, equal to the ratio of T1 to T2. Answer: 0.95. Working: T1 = 181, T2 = 191.3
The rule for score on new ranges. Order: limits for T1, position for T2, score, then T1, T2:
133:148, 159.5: 1.07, 181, 169.9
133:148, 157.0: 1.05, 181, 172.7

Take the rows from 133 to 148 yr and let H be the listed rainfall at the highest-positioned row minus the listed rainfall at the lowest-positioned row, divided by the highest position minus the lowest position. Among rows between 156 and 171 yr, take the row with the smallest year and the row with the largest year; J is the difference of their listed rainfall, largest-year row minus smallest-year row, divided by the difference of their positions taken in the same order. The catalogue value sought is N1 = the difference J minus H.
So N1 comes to -3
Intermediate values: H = -0.4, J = -3.6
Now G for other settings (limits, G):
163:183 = 63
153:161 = 4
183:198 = 18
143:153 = 9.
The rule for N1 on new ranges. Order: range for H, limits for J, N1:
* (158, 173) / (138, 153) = 3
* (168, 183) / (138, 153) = -5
